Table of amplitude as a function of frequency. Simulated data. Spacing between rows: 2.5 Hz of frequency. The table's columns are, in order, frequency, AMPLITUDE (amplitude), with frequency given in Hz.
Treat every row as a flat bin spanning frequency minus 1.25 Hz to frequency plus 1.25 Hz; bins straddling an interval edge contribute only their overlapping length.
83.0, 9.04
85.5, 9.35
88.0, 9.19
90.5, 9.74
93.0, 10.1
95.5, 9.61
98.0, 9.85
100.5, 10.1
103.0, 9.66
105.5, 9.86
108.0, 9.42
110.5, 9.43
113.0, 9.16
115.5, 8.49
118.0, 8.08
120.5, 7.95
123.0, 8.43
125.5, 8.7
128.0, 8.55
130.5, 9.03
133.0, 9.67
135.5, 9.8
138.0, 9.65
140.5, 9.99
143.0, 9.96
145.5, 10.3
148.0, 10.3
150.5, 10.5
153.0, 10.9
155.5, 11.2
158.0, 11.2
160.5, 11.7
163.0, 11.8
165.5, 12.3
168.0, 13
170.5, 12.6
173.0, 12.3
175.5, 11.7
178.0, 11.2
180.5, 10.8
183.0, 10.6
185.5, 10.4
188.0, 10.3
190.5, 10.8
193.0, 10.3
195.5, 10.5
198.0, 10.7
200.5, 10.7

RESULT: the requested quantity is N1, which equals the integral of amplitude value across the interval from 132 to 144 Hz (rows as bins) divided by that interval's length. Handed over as 9.8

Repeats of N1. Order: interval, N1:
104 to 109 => 9.7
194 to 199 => 10.6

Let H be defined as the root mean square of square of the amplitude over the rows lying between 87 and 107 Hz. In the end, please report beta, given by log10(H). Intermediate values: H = 96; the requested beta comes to 1.98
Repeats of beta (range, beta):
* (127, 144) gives 1.96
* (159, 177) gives 2.17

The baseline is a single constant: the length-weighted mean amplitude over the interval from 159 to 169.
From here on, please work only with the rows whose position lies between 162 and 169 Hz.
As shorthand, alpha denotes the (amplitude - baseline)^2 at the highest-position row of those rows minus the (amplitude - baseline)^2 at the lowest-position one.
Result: 1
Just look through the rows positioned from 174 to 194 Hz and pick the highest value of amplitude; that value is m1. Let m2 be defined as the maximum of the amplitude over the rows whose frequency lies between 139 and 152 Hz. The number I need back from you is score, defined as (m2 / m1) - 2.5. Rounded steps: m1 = 11.7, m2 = 10.5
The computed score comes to -1.60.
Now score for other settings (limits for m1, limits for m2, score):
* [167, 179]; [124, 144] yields -1.73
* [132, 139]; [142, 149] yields -1.45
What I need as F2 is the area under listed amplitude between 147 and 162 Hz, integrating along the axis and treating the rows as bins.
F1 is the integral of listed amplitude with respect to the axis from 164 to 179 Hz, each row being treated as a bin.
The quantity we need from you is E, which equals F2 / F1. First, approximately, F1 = 183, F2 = 165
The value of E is 0.90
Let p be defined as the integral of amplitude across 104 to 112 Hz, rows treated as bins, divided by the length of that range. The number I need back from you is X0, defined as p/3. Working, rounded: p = 9.6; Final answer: 3.2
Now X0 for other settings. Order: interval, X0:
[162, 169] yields 4.1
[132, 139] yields 3.2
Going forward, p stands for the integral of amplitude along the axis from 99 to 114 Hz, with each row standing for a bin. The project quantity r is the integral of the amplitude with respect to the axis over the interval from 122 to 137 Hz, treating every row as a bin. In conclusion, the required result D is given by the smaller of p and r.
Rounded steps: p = 144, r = 136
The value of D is 136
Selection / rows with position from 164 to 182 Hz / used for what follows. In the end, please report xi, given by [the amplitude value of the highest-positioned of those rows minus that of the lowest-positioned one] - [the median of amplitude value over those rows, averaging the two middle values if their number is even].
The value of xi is -13.8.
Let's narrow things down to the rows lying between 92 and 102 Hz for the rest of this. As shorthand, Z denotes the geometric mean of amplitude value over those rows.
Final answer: 9.9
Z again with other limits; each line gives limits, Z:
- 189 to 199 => 10.6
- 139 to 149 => 10.1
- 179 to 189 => 10.5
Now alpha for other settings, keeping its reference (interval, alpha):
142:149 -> -1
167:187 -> 2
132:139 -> 0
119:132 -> -8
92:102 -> 0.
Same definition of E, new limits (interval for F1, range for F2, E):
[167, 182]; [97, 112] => 0.82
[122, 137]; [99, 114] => 1.06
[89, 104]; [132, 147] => 1.01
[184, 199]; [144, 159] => 1.02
